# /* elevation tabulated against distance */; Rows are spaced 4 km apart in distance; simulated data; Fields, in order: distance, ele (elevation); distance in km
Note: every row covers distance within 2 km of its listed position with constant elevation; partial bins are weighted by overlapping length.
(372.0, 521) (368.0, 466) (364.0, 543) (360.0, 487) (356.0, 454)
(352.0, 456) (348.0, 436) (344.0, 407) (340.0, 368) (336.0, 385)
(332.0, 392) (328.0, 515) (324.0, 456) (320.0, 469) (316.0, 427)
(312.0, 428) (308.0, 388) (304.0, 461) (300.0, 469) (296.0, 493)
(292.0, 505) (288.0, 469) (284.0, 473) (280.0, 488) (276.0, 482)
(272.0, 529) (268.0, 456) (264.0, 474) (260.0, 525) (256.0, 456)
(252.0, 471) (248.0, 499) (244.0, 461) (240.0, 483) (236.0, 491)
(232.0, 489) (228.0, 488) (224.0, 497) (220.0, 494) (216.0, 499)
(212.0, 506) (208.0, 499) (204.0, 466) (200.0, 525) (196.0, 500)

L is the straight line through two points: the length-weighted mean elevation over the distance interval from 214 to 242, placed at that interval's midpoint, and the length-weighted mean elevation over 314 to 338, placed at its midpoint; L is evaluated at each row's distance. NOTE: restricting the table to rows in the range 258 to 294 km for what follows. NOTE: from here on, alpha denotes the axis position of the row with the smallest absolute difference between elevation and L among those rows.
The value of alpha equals 264.0 km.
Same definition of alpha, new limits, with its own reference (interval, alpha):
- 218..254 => 232.0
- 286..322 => 288.0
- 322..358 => 348.0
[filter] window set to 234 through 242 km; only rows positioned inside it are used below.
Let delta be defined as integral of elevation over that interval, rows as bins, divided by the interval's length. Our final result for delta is 487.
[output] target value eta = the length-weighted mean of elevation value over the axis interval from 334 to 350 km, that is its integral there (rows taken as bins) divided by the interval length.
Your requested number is 399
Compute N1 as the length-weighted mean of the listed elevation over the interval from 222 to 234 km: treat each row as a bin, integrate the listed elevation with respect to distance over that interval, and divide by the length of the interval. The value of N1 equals 491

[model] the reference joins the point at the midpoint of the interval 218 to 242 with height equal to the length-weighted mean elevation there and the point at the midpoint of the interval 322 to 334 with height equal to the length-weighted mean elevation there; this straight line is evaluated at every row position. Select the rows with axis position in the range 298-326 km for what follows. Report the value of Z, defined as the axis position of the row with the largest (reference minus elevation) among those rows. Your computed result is 308.0 km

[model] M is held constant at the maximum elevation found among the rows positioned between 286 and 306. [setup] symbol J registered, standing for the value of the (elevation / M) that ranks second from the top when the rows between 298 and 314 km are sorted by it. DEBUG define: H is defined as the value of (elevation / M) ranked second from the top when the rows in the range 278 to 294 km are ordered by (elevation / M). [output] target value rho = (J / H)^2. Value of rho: 0.89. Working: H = 0.966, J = 0.913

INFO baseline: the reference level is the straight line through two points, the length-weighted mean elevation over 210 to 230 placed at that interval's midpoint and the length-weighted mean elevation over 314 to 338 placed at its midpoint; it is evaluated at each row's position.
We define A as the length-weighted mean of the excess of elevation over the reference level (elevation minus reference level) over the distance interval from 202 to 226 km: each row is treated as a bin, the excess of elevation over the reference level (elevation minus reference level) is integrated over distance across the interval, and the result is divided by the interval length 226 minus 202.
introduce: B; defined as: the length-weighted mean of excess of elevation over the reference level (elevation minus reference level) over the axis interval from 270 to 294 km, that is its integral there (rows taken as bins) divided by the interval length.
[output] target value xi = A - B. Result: -34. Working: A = -6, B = 27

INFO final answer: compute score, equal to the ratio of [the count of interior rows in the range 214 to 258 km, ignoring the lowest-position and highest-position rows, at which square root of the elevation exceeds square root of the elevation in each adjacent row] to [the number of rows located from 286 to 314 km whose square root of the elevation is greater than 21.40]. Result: 0.60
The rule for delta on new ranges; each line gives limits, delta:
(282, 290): 471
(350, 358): 455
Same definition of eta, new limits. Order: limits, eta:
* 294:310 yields 453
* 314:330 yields 467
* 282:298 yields 485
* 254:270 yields 478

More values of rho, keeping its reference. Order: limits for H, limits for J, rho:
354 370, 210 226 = 1.05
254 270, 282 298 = 1.08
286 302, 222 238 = 0.99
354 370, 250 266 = 0.95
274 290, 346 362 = 0.90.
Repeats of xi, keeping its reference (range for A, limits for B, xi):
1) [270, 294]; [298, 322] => 36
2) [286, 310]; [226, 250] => 11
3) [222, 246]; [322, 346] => 11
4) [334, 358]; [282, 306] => -33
